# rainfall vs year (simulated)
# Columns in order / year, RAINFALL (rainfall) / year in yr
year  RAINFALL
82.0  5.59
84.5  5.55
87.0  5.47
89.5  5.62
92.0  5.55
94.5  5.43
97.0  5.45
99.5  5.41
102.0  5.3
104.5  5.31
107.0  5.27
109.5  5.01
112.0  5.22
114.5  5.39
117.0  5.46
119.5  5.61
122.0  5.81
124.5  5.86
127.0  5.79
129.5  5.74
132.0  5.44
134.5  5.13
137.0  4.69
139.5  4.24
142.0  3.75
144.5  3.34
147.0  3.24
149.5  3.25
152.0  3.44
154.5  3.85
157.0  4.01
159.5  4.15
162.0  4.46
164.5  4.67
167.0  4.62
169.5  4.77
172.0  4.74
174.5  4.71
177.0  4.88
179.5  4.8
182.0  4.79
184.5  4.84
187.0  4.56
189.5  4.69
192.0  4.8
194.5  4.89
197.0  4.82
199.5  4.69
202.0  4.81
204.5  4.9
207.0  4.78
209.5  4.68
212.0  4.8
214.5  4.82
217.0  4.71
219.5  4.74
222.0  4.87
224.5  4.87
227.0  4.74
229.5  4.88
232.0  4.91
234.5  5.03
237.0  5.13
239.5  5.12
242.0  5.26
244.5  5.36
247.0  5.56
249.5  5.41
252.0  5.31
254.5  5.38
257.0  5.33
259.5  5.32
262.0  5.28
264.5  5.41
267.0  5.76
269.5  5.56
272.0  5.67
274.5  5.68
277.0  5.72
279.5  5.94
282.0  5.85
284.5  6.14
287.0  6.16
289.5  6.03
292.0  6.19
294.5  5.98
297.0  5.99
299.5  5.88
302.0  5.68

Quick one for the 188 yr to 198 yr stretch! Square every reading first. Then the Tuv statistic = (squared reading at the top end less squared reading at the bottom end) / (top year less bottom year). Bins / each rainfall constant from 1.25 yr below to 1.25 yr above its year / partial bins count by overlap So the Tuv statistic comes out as 0.16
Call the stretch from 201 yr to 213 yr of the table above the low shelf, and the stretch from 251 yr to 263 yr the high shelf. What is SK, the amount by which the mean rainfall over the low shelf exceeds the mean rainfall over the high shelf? -0.5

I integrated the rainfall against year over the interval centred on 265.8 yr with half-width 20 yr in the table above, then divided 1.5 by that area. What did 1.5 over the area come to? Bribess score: 0.0067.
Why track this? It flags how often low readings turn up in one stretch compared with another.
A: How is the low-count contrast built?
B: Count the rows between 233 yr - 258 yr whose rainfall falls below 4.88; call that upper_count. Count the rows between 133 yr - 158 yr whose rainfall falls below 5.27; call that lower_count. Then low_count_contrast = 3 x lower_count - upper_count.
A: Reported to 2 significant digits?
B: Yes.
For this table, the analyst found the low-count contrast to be 30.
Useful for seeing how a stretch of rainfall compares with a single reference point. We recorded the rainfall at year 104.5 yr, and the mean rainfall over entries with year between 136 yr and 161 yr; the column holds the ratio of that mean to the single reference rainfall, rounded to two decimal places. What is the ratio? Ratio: 0.71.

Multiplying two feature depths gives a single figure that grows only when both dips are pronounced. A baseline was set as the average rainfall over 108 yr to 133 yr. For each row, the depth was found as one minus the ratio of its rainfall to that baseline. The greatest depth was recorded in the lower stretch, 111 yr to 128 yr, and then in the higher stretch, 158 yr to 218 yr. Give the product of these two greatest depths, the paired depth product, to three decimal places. 0.014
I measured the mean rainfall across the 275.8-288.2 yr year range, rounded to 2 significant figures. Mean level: 6.0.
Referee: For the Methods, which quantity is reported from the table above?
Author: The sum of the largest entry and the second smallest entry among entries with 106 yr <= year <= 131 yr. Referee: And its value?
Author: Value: 11.1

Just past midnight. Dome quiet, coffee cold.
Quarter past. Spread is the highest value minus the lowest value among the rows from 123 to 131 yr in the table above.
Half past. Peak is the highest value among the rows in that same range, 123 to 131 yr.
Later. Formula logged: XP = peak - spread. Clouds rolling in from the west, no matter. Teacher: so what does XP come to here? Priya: 5.7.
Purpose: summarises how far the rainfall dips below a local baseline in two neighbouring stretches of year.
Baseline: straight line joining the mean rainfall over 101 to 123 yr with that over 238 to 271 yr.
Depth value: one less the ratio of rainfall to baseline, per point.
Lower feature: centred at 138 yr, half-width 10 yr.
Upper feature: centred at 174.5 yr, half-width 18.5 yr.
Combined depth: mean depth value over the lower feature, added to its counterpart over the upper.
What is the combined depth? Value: 0.31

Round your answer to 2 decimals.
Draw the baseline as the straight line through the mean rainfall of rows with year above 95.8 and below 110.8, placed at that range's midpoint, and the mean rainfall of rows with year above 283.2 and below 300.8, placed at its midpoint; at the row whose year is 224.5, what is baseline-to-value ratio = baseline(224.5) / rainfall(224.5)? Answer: 1.19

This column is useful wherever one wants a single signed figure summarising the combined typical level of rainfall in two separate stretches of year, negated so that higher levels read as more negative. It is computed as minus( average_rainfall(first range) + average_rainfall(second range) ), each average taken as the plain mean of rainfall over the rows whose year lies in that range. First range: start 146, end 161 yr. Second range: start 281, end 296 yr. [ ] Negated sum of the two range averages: -9.7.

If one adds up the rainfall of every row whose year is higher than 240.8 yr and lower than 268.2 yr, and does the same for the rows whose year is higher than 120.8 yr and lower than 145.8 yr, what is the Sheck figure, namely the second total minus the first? -10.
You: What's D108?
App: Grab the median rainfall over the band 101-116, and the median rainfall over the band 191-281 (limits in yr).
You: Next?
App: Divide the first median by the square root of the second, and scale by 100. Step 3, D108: 235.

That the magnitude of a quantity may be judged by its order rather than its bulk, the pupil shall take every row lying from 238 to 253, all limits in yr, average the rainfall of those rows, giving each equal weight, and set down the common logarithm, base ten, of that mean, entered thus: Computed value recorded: 0.73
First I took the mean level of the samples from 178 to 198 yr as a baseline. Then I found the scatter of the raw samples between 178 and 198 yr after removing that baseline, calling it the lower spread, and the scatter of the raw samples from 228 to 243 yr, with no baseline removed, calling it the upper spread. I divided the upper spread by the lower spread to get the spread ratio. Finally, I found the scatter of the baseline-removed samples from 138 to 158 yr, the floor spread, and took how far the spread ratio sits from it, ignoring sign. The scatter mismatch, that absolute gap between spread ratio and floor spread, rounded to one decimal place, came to 1.0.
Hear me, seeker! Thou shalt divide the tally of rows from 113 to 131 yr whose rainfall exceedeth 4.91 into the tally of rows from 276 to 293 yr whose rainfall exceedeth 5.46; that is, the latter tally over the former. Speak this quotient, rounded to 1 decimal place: 1.0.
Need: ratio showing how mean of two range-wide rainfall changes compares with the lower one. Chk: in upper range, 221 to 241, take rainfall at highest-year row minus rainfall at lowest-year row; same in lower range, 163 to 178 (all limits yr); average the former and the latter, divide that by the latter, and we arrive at 1.1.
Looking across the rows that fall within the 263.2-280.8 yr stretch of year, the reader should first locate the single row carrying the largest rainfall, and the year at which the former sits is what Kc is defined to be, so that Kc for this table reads 279.5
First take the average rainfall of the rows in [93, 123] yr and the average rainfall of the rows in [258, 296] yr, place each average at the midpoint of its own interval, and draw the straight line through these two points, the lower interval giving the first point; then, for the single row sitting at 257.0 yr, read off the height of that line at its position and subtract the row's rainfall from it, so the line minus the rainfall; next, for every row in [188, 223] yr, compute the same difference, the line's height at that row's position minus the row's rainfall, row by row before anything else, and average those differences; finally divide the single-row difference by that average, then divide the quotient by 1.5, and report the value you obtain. 0.32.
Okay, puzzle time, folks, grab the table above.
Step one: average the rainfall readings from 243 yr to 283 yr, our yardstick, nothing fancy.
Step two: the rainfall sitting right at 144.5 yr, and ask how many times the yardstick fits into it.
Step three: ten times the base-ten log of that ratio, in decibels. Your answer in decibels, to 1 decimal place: -2.2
